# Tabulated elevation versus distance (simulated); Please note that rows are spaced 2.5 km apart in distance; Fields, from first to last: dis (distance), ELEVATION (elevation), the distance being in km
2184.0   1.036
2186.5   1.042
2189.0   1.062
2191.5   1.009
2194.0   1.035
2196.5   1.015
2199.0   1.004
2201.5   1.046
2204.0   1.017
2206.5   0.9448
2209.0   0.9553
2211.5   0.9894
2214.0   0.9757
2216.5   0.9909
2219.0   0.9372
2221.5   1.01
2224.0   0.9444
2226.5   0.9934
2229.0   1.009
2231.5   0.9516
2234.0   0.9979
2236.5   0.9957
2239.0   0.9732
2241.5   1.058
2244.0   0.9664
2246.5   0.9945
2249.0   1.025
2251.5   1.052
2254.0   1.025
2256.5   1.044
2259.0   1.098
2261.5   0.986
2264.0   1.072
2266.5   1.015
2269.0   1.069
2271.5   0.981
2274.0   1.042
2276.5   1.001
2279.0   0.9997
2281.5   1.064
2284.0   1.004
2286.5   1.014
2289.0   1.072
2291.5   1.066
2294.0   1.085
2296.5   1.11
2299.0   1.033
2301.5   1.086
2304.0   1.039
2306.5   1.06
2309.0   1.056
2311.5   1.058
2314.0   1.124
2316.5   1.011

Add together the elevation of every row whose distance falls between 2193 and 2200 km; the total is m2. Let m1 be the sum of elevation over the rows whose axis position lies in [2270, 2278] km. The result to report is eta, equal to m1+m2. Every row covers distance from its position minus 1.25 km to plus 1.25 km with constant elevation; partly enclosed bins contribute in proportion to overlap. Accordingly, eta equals 6.08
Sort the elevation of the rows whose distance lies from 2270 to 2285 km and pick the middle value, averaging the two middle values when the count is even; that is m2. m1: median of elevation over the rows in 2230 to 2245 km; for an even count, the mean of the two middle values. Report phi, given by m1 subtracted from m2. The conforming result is 0.018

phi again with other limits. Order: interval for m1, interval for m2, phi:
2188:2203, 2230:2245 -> -0.041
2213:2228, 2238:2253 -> 0.026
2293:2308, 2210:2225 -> -0.090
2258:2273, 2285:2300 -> 0.027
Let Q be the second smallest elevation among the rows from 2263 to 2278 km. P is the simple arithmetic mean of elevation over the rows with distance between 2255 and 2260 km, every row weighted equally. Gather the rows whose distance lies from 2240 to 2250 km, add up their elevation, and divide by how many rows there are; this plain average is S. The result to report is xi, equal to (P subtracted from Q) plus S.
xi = 0.94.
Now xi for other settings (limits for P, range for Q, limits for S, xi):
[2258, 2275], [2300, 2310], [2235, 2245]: 1.02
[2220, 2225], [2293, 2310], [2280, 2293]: 1.11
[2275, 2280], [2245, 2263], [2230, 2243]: 0.99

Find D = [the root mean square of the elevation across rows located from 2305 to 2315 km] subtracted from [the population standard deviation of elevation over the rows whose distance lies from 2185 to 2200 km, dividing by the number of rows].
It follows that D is -1.05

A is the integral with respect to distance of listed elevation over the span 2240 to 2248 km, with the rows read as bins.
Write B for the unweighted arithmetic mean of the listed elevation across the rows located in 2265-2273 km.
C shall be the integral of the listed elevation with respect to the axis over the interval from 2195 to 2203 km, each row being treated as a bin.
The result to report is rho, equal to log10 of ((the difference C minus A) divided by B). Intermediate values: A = 8.0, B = 1.02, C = 8.2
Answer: -0.9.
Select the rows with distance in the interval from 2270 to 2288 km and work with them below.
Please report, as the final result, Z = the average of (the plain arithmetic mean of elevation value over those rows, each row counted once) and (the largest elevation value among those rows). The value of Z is 1.04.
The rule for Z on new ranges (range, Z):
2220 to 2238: 1.00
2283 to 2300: 1.08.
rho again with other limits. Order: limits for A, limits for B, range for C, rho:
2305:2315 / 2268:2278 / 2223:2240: 0.8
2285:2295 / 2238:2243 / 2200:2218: 0.9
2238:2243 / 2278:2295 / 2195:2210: 1.0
